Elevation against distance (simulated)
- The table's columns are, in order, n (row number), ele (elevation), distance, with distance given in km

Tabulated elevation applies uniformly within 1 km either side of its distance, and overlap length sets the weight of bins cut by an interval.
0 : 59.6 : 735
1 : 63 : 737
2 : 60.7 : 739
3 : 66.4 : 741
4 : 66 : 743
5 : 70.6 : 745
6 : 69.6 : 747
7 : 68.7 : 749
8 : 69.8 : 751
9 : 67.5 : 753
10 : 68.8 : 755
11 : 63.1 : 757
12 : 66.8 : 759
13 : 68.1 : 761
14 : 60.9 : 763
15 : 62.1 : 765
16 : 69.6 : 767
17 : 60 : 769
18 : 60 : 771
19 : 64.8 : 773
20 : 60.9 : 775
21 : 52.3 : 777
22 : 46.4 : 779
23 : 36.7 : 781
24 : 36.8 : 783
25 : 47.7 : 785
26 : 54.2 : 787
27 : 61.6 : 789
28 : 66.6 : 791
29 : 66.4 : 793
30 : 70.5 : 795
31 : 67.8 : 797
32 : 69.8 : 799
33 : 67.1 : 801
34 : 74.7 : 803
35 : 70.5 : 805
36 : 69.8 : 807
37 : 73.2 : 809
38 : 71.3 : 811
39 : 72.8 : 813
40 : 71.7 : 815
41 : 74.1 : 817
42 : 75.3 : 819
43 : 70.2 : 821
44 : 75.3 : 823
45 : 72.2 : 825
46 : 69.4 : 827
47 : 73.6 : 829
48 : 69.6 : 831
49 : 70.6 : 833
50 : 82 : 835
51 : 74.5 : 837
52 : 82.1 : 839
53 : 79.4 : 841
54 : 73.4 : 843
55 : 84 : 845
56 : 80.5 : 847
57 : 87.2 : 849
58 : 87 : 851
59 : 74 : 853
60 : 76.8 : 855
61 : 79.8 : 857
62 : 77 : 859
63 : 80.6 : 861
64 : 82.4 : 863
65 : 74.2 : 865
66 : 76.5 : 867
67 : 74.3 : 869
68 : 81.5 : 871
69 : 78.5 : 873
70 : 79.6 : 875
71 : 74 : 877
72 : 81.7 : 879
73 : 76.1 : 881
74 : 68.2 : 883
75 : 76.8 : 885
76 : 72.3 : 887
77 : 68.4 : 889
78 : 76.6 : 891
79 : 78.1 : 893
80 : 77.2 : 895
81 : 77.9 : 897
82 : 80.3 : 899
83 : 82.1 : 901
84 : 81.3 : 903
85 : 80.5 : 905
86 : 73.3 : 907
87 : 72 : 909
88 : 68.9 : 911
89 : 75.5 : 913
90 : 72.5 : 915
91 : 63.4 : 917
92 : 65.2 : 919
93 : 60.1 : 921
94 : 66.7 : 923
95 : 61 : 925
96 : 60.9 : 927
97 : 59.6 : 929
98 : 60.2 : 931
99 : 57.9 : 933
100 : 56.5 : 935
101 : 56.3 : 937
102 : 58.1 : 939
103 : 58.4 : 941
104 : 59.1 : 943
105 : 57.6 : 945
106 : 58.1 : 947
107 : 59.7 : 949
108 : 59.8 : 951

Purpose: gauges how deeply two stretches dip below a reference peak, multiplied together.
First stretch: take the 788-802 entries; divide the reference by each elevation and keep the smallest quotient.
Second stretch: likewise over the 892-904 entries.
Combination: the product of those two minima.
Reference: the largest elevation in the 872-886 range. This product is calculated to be 1.15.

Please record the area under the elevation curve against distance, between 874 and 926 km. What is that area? 3819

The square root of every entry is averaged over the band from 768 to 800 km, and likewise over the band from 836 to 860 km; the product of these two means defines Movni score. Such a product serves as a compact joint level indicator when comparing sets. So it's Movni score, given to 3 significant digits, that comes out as 67.4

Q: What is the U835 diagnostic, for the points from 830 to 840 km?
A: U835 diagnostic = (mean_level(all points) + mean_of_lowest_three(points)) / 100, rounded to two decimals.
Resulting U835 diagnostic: 1.47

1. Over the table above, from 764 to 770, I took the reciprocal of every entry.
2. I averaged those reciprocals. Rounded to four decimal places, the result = 0.0157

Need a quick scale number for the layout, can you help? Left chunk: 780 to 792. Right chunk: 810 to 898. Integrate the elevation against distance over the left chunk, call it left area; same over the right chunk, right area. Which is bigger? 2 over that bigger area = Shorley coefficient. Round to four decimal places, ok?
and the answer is 0.0003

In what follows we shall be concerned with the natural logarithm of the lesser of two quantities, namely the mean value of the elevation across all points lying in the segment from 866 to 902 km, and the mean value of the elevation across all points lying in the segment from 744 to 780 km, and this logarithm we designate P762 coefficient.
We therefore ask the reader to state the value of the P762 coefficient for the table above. 4.16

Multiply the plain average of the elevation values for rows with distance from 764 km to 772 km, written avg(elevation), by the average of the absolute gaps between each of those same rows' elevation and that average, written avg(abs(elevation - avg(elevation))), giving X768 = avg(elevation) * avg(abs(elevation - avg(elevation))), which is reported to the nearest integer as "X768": 210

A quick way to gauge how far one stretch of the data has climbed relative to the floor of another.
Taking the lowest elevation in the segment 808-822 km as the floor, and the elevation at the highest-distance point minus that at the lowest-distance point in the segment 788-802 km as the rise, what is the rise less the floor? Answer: -65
